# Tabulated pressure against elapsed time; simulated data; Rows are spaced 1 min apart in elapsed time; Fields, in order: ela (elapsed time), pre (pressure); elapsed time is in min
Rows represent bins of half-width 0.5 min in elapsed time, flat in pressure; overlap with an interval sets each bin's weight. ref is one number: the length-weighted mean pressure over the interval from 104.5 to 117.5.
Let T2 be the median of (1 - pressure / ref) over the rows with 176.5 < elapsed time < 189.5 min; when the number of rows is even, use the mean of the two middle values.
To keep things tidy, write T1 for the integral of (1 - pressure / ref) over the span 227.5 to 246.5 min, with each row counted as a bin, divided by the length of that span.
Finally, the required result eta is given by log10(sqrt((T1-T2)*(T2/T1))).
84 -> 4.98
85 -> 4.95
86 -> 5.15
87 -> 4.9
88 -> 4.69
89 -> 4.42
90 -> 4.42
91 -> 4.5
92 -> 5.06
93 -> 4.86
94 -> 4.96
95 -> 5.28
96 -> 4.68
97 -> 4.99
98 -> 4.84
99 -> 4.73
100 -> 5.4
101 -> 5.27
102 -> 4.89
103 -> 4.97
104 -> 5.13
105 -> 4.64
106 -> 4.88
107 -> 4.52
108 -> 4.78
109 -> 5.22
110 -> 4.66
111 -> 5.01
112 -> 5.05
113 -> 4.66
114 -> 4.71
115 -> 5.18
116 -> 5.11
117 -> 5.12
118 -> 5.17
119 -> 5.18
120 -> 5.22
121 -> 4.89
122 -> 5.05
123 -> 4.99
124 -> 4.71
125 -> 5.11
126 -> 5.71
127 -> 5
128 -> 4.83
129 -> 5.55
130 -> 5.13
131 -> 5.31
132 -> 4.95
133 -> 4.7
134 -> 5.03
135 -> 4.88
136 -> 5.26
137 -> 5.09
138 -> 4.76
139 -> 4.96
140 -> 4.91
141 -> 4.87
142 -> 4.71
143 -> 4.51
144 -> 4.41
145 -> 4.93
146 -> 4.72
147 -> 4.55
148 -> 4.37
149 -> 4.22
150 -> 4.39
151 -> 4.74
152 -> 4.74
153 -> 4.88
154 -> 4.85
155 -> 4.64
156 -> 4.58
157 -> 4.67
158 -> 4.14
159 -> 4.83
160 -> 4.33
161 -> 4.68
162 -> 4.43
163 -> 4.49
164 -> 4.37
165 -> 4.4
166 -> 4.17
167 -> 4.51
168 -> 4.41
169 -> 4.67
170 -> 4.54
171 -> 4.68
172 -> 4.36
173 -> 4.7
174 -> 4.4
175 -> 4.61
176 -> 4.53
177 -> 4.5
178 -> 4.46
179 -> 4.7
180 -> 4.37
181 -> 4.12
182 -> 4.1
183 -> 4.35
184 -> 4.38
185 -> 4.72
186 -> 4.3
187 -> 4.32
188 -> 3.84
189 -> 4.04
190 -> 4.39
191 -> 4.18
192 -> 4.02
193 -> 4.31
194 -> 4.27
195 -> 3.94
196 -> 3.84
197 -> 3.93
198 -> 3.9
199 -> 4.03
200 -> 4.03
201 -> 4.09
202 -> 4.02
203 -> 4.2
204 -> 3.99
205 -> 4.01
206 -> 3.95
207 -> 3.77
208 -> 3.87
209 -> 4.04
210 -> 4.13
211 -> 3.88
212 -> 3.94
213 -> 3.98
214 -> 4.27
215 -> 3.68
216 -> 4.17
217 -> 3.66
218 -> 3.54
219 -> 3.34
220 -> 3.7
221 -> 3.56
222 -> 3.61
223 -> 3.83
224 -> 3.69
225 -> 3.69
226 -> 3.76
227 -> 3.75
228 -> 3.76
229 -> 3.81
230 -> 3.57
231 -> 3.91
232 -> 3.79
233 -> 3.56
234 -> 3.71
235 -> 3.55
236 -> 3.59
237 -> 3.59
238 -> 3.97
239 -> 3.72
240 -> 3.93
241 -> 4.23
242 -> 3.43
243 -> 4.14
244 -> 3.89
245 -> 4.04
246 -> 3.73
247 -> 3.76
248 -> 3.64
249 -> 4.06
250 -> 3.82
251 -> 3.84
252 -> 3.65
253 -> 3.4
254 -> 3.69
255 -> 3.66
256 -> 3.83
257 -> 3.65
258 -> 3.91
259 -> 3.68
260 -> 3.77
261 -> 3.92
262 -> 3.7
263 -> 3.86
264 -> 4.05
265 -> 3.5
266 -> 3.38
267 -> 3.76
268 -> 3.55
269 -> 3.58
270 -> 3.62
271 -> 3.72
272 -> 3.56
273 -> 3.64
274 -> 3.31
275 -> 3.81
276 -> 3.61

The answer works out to -0.6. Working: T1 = 0.226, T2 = 0.11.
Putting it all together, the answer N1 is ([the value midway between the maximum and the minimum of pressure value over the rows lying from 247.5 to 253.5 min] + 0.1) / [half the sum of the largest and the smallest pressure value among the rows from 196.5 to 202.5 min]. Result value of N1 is 0.96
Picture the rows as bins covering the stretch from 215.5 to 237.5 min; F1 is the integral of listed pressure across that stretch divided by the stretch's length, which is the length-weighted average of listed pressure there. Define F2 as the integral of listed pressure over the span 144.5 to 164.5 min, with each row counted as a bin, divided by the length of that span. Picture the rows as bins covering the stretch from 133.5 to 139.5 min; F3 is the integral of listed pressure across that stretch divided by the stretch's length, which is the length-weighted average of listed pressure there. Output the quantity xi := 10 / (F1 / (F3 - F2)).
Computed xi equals 1.1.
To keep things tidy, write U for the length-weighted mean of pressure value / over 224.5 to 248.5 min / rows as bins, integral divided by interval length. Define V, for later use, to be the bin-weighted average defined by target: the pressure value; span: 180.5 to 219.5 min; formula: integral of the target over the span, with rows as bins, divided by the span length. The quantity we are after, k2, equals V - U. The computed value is 0.3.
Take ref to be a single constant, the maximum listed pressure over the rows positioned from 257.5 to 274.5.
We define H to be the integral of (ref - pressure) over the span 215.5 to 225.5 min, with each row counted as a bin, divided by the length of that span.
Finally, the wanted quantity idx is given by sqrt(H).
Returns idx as 0.609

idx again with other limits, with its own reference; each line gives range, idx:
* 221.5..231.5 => 0.559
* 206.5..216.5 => 0.277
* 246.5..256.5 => 0.561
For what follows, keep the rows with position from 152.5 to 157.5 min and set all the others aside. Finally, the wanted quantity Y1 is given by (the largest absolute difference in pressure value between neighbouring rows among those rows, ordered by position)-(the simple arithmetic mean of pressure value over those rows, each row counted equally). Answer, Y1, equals -4.51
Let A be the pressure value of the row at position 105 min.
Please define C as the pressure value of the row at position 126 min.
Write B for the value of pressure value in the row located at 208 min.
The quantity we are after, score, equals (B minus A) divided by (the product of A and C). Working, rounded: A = 4.64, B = 3.87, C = 5.71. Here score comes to -0.03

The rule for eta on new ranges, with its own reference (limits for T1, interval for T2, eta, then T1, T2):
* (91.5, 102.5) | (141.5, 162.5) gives -0.4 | -0.022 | 0.05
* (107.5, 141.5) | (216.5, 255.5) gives 0.2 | -0.028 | 0.24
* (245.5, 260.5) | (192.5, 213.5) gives -0.7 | 0.235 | 0.18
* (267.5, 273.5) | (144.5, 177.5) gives -0.6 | 0.261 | 0.07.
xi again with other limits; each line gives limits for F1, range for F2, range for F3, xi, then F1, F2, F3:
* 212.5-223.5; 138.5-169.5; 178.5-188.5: -0.7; 3.76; 4.58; 4.3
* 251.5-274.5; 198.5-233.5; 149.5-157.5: 2.3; 3.67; 3.85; 4.7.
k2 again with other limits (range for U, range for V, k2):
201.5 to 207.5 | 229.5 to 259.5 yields -0.2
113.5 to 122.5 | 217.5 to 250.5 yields -1.3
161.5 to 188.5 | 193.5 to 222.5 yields -0.5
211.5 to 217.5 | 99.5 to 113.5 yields 1.0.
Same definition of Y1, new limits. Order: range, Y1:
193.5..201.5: -3.67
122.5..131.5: -4.43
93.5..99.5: -4.31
